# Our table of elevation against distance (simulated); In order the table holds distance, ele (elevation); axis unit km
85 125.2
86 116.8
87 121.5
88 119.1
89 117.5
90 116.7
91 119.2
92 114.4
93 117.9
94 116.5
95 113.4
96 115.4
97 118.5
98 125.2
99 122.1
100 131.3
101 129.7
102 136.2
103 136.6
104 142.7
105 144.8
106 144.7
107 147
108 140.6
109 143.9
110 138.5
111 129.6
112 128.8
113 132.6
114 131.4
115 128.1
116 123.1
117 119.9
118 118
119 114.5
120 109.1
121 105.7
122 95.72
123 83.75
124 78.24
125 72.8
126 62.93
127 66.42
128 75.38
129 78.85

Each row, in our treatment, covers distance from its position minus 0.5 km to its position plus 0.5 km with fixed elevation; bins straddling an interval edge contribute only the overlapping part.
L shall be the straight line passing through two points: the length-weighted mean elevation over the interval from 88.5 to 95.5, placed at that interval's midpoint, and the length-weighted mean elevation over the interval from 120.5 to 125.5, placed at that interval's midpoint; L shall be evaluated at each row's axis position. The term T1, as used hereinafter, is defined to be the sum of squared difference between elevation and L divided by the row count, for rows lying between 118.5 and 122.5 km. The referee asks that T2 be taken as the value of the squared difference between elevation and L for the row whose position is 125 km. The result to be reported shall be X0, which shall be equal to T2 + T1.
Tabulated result 469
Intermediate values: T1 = 311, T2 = 158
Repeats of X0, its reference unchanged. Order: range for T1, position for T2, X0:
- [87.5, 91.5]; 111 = 965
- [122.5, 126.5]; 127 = 465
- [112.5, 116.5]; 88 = 1133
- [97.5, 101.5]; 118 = 1009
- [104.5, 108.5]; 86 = 1751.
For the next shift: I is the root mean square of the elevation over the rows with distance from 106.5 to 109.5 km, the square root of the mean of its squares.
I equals 144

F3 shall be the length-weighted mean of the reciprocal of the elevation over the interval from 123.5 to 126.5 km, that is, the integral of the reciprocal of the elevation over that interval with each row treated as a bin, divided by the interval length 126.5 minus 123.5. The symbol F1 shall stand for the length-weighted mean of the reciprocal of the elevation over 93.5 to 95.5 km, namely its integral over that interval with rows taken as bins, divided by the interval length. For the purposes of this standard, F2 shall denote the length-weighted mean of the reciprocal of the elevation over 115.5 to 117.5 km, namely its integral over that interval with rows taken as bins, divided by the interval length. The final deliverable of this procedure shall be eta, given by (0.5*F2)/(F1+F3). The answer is 0.180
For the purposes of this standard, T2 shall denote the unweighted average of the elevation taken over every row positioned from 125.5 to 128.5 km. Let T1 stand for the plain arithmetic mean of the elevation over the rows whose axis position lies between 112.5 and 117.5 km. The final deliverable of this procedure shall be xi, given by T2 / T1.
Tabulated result 0.54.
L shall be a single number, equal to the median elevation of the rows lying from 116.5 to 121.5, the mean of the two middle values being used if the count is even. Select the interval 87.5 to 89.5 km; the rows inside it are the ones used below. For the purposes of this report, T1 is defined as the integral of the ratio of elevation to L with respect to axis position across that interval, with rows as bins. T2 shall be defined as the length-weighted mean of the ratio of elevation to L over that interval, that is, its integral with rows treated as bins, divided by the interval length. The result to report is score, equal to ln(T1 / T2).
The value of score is 0.7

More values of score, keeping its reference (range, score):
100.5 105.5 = 1.6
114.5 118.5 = 1.4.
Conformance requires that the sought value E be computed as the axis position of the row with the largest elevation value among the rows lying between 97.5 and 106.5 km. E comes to 105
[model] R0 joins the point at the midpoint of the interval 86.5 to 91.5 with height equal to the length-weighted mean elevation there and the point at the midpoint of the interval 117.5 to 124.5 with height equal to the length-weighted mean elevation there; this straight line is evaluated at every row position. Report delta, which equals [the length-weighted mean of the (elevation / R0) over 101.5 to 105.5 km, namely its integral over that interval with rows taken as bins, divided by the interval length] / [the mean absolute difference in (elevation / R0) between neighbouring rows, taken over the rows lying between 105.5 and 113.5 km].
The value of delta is 31.5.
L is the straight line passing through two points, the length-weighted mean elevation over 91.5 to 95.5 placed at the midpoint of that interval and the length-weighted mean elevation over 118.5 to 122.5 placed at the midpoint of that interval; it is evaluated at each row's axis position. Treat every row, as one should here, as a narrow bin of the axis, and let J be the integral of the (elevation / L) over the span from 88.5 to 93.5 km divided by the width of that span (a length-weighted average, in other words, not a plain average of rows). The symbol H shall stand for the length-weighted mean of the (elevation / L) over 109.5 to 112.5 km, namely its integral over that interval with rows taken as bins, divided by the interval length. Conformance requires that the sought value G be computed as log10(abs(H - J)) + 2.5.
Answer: 1.80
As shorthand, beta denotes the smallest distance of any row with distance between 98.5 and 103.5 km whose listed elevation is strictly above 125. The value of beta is 100 km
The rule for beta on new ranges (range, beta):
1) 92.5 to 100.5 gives 98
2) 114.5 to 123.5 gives 115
